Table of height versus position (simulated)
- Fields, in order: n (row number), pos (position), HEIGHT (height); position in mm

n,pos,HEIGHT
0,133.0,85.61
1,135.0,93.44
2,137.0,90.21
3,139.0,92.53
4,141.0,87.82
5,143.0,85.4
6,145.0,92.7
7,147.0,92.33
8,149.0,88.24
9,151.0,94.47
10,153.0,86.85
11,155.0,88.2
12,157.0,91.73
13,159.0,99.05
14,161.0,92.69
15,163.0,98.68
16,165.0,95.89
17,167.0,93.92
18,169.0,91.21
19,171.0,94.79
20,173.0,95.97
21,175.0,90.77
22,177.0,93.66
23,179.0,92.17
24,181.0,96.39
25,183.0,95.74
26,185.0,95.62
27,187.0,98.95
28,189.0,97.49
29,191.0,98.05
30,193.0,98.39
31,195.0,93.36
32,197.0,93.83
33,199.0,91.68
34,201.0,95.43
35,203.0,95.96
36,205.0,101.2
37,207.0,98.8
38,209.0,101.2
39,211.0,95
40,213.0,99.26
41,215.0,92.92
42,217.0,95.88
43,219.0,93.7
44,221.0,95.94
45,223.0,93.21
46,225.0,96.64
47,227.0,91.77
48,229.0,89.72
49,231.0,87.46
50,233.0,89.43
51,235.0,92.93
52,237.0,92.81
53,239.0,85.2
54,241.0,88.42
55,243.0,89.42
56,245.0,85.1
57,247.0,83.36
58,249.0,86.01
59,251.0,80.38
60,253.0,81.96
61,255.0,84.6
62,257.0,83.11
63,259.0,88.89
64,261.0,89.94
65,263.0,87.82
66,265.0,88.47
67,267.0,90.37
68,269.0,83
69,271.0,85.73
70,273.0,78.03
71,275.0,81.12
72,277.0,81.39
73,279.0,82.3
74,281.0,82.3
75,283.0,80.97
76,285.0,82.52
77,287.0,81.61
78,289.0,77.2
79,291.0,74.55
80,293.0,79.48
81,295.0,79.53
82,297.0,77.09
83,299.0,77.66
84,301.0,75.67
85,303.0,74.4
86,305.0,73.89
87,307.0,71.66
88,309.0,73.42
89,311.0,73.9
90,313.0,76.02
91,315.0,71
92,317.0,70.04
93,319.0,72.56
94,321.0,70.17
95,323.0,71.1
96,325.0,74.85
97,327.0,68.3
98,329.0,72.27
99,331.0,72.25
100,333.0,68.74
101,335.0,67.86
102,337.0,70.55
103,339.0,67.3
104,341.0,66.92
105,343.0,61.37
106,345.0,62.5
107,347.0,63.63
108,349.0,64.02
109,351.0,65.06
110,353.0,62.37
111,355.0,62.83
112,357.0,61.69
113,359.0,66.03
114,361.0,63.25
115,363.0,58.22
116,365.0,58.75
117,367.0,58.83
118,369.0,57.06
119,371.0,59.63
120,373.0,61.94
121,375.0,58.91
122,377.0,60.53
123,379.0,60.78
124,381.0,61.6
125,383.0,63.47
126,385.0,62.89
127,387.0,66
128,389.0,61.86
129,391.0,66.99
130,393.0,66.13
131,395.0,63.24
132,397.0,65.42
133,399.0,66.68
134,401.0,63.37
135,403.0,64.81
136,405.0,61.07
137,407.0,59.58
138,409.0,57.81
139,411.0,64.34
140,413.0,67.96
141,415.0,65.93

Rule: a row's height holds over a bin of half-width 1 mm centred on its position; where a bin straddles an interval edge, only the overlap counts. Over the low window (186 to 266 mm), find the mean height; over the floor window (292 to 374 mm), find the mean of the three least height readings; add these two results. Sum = 150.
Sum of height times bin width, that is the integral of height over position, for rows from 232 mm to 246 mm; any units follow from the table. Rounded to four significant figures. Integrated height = 1247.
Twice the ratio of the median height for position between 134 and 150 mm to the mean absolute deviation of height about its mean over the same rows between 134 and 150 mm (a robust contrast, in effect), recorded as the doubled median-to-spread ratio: 76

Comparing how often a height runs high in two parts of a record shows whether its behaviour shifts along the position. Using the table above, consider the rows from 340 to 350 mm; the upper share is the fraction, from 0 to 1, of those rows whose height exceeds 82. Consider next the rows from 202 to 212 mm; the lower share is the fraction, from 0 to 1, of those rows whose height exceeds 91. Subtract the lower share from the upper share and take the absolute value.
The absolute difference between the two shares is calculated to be 1.0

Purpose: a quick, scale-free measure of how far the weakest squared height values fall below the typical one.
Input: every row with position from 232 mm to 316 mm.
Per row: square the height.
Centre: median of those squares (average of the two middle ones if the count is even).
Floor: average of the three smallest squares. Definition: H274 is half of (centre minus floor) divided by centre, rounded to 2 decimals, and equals 0.12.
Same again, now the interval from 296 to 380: 0.13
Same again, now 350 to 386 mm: 0.06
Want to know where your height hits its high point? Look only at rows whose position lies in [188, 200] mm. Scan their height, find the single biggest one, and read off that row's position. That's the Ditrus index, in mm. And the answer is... 193.0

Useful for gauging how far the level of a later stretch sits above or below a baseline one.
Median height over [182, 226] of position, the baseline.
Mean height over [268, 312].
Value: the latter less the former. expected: -17.4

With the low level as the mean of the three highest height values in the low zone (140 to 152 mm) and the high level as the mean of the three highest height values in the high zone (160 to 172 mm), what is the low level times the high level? 8986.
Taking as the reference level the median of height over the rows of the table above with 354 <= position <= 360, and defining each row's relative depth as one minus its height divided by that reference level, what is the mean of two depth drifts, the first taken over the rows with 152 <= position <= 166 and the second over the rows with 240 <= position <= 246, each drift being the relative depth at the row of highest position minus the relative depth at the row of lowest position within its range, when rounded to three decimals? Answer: -0.046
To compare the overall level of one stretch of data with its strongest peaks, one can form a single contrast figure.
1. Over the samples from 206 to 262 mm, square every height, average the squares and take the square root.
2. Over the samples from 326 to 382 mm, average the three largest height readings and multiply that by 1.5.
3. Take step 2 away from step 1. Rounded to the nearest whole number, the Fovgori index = -17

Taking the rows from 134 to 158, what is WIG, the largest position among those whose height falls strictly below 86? 143.0 mm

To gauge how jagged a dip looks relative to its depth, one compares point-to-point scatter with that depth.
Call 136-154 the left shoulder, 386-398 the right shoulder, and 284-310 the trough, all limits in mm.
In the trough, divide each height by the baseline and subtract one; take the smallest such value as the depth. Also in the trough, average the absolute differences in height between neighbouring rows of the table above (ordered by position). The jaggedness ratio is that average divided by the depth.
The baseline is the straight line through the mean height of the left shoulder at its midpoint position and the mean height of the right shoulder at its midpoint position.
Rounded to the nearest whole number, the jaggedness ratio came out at -76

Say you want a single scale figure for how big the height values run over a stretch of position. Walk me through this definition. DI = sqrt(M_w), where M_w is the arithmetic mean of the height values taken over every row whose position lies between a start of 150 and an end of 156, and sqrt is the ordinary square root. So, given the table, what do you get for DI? 9.5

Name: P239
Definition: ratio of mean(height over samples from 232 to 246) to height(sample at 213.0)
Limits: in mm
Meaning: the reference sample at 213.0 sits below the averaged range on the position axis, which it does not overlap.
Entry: 0.897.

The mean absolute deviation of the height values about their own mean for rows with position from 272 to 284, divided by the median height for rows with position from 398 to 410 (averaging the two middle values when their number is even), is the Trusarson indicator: 0.016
